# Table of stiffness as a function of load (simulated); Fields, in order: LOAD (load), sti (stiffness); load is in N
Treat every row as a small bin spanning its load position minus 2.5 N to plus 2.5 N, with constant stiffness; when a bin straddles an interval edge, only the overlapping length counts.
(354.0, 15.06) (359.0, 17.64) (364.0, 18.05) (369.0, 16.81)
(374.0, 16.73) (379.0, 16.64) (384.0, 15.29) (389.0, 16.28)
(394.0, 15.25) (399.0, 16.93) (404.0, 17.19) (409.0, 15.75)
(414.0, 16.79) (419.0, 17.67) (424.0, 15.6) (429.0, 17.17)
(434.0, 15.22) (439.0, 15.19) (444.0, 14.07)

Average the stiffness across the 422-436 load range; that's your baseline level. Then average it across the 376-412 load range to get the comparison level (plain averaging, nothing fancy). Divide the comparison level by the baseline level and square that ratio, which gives 1.02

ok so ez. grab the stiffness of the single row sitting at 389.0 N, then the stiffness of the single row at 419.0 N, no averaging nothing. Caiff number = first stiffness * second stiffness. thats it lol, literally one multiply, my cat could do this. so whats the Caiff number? 288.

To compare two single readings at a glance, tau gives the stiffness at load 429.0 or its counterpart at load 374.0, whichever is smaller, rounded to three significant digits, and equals 16.7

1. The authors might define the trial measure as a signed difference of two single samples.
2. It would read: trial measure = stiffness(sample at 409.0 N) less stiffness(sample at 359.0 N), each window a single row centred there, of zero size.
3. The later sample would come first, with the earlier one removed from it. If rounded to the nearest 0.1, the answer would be -1.9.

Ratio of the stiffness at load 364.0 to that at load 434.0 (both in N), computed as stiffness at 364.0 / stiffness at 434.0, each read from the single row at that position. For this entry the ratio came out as 1.19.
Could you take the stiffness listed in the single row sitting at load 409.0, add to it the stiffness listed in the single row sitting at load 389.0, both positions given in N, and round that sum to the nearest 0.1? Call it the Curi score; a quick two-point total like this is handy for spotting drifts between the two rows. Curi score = 32.0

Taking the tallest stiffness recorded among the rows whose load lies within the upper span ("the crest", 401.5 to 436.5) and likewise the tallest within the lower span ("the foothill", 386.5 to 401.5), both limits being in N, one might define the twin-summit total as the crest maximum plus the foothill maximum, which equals 34.6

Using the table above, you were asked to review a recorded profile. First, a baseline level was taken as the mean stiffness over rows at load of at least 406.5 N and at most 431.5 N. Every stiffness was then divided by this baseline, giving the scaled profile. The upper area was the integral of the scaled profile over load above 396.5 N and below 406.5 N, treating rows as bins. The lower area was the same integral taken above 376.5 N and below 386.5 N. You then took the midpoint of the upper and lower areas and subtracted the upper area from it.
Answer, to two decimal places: -0.33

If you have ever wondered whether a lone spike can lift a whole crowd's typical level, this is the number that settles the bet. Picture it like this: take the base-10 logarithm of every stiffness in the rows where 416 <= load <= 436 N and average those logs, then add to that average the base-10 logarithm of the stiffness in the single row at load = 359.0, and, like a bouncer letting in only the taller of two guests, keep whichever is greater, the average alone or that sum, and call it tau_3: 2.46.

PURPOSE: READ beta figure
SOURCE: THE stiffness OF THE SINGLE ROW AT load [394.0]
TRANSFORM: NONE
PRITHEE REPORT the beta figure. 15.25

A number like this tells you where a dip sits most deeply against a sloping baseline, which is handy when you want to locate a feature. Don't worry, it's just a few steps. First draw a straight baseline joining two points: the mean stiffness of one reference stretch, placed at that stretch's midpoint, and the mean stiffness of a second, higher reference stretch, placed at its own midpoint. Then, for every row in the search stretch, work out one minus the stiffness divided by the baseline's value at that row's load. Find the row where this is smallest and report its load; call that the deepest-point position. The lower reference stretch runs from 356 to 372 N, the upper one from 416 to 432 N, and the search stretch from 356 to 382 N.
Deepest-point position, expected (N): 364.0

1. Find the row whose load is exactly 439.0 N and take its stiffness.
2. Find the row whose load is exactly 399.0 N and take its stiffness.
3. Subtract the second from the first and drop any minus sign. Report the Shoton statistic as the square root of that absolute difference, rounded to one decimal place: 1.3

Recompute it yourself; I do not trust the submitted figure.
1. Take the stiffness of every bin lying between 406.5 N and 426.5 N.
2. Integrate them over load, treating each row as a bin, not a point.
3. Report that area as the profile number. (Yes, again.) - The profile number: 329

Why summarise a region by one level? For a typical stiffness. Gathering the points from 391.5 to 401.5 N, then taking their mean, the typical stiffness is 16.1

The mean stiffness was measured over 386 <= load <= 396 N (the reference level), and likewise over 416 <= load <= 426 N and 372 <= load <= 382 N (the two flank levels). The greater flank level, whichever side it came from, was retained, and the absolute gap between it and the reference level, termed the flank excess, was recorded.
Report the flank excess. 0.9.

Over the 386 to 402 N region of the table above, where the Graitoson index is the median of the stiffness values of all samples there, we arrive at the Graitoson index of 16.3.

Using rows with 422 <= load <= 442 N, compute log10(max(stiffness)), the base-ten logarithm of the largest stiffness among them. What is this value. 1.235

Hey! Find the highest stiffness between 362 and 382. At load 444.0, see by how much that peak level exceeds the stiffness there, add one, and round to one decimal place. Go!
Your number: 5.0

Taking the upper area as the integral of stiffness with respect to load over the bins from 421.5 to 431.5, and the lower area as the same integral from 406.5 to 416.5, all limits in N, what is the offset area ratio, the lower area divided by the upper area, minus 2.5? -1.51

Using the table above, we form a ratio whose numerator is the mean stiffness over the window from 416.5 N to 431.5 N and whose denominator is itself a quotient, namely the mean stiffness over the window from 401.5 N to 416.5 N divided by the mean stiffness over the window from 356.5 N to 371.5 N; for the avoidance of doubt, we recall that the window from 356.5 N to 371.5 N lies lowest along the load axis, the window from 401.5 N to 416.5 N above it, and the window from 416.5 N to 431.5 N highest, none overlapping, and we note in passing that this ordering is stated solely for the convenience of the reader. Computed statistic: 17.7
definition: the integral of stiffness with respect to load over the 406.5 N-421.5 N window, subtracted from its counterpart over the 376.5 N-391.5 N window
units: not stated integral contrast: -10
